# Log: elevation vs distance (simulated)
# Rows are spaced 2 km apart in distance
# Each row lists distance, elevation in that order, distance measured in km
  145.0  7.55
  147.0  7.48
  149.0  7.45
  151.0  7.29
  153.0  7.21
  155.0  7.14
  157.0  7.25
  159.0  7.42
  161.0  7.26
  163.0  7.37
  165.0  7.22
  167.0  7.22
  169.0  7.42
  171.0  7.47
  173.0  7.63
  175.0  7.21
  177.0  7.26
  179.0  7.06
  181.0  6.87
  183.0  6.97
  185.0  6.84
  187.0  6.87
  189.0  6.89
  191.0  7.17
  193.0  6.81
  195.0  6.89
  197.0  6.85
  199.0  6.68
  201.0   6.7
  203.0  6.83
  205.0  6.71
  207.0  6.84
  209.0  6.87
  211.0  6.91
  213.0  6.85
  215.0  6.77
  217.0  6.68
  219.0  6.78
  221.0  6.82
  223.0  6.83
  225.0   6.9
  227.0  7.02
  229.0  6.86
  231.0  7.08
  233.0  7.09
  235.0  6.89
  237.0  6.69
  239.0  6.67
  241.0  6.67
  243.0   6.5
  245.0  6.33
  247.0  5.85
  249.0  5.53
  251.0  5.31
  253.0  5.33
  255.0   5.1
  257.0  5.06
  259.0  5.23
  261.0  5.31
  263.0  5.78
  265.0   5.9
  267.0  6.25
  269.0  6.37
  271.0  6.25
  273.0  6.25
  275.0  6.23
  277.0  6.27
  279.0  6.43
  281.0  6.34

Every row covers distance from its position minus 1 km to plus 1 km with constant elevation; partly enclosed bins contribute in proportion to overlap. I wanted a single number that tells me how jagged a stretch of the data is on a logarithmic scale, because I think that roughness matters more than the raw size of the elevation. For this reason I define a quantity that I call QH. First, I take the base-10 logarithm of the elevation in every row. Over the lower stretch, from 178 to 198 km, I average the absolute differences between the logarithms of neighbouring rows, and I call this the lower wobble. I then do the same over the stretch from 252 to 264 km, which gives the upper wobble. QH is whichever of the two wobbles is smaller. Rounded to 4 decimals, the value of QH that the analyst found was 0.0085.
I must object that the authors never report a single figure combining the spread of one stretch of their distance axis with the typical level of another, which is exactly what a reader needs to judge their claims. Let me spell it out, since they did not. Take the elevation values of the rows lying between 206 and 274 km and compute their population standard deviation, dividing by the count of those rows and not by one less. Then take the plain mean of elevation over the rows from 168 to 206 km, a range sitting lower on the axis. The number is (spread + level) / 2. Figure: 3.82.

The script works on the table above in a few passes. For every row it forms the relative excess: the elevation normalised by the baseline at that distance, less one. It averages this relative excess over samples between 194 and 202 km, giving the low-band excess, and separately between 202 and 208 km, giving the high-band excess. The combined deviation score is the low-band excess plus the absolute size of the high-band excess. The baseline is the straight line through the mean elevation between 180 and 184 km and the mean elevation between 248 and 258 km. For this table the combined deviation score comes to 0.10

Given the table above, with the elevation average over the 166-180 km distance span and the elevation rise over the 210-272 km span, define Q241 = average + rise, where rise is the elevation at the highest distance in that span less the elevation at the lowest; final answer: 6.66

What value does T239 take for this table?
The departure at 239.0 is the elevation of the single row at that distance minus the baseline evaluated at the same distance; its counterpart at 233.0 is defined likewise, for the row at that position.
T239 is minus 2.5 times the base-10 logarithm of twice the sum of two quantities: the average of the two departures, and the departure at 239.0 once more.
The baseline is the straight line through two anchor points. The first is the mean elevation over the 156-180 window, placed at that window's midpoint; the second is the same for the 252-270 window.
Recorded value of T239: -1.2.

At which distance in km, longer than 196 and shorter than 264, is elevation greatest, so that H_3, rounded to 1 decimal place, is 233.0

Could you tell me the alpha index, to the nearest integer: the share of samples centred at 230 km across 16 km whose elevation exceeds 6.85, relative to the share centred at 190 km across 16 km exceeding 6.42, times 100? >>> 75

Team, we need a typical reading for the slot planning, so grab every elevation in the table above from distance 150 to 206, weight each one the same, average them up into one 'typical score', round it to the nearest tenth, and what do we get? 7.1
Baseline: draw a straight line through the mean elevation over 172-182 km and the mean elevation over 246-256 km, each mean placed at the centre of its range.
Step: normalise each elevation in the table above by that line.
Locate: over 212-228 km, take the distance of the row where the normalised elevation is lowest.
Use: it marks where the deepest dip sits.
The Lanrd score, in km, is 217.0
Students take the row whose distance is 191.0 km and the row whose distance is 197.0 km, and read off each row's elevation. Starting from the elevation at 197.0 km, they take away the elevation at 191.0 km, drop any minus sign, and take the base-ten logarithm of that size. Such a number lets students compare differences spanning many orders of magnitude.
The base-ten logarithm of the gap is -0.5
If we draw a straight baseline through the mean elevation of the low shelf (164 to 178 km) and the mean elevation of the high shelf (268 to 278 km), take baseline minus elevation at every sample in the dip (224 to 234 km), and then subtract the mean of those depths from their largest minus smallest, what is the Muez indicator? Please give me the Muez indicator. 0.5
